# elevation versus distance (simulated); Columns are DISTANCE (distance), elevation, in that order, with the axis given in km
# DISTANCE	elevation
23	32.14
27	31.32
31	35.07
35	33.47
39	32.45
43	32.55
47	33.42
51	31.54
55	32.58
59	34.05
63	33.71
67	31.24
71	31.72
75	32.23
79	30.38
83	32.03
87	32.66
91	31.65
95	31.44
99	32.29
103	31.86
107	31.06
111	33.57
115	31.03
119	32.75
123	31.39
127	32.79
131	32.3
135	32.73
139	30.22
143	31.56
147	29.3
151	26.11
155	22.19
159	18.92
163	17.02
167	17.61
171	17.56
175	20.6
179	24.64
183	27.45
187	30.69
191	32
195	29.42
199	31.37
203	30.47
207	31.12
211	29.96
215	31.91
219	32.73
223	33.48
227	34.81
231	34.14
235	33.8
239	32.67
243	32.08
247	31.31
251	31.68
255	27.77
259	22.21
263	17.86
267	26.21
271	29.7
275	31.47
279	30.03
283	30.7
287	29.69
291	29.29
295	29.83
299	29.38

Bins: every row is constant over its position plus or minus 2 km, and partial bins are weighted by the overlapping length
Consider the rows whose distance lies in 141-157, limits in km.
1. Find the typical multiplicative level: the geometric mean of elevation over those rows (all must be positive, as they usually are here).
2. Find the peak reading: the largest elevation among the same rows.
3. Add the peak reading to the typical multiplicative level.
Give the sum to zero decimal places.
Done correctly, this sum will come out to 59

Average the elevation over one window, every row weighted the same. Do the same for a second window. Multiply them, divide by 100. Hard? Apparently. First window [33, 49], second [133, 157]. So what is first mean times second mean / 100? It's 9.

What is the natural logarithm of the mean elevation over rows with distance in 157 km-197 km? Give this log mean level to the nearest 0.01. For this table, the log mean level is 3.16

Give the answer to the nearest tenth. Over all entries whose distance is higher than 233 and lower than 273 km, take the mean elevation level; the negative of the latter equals -28.5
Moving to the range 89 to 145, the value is -31.9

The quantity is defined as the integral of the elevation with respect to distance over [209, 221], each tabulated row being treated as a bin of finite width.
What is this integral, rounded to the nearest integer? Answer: 378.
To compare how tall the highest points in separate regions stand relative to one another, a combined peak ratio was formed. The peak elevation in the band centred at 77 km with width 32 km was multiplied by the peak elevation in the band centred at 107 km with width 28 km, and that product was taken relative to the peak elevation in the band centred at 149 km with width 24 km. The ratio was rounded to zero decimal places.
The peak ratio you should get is 36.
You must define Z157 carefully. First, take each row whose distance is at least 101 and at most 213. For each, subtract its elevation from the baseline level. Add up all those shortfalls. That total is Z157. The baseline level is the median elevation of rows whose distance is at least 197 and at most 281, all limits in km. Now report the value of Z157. 91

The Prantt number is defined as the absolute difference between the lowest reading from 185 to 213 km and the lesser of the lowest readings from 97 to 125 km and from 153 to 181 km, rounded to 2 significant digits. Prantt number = 12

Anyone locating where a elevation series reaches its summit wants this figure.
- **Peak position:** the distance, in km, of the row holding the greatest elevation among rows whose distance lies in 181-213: 191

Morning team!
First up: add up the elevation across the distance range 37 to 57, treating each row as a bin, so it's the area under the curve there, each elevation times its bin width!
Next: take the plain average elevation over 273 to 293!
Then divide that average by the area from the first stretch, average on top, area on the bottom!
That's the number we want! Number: 0.047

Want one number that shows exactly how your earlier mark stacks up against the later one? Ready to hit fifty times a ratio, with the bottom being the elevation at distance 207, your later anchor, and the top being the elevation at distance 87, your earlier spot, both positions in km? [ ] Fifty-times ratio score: 52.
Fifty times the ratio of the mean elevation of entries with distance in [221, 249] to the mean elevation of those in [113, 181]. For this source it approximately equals 63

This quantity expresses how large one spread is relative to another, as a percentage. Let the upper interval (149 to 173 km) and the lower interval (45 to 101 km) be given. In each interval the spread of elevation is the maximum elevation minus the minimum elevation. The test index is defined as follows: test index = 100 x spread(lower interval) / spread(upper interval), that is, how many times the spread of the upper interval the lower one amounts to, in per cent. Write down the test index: 40.4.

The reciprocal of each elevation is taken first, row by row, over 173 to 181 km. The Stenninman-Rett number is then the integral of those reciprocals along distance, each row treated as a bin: 0.357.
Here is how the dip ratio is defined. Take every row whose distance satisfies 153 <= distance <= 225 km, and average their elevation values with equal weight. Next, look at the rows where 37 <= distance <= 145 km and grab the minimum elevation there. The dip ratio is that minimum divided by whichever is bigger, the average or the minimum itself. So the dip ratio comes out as 1.00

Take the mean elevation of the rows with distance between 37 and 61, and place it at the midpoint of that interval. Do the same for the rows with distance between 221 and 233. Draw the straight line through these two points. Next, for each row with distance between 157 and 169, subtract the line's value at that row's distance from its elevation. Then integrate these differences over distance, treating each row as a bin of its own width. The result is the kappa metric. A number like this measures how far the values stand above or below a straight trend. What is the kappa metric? -190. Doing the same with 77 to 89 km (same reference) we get -16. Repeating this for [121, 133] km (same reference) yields -15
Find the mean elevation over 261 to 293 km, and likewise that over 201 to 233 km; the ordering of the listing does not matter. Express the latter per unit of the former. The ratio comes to 1.15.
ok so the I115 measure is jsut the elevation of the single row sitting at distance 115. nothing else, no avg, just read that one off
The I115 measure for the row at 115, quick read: 31.03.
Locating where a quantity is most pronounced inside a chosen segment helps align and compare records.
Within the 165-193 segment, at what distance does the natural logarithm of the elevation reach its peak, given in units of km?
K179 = 191 km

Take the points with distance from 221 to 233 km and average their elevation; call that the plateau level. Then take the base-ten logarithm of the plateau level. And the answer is 1.53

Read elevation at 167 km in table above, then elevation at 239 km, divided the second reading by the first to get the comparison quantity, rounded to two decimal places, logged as 1.86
